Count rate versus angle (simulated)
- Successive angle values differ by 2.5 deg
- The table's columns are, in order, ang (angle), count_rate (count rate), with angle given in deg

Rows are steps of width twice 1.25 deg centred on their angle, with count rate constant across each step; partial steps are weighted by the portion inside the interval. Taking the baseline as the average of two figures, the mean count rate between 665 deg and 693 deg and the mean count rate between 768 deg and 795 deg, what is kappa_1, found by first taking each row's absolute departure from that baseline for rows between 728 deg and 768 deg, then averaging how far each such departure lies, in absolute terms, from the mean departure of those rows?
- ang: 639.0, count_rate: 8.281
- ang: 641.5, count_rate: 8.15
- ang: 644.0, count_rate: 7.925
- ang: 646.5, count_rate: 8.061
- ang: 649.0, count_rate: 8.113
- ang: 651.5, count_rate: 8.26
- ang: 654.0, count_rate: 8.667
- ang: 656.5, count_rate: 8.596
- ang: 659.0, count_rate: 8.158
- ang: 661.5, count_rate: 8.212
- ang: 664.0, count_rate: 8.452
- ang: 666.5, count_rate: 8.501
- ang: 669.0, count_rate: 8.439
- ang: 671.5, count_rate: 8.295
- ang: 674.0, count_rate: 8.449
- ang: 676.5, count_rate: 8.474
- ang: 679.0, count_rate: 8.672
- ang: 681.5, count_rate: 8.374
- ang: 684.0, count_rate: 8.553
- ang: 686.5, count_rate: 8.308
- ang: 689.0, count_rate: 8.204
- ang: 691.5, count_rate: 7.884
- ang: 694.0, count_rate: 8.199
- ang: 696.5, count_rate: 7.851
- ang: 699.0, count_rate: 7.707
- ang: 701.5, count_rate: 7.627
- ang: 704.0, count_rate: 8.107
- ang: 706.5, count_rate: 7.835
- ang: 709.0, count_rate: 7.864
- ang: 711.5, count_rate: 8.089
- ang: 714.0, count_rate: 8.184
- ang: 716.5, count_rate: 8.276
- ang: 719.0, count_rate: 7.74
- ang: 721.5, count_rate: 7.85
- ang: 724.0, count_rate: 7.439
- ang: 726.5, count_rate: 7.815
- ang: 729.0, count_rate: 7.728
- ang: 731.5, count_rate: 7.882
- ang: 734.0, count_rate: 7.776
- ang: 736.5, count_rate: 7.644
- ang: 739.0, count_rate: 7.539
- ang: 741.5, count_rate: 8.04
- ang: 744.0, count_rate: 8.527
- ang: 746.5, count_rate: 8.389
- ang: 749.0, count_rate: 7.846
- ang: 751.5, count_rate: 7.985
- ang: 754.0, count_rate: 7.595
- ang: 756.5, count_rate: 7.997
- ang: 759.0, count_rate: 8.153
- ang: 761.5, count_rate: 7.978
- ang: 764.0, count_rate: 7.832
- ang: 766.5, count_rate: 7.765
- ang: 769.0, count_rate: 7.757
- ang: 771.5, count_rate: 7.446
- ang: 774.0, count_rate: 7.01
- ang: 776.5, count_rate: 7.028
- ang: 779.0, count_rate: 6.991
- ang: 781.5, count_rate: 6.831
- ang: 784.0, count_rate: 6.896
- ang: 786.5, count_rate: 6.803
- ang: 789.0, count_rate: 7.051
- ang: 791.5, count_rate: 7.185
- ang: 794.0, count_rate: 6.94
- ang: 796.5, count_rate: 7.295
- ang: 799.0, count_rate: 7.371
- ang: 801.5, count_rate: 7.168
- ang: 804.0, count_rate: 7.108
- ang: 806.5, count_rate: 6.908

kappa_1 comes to 0.16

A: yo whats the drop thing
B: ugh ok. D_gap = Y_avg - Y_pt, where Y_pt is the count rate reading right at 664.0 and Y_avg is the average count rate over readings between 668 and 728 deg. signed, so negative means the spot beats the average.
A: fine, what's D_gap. -0.36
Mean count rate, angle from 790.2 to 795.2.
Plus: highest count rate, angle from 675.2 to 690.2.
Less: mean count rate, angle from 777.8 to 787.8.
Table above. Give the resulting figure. 8.9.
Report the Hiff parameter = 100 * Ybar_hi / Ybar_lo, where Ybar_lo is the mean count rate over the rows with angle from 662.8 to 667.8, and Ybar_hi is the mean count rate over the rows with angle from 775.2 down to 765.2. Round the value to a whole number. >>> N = 88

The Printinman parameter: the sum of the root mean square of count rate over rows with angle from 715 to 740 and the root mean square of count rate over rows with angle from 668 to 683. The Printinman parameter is 16.2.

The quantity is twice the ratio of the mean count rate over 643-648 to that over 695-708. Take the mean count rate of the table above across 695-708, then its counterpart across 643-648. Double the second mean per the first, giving 2.04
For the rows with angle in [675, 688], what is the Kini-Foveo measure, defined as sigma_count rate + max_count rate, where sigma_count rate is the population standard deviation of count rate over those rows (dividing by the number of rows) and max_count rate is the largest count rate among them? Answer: 8.80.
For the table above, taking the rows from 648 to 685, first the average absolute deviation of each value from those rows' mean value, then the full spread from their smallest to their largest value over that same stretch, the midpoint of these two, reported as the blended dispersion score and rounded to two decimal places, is 0.35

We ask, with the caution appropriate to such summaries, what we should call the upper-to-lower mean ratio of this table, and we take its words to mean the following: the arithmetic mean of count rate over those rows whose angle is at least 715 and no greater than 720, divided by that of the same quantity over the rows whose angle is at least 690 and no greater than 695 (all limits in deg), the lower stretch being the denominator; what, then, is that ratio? 1.00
